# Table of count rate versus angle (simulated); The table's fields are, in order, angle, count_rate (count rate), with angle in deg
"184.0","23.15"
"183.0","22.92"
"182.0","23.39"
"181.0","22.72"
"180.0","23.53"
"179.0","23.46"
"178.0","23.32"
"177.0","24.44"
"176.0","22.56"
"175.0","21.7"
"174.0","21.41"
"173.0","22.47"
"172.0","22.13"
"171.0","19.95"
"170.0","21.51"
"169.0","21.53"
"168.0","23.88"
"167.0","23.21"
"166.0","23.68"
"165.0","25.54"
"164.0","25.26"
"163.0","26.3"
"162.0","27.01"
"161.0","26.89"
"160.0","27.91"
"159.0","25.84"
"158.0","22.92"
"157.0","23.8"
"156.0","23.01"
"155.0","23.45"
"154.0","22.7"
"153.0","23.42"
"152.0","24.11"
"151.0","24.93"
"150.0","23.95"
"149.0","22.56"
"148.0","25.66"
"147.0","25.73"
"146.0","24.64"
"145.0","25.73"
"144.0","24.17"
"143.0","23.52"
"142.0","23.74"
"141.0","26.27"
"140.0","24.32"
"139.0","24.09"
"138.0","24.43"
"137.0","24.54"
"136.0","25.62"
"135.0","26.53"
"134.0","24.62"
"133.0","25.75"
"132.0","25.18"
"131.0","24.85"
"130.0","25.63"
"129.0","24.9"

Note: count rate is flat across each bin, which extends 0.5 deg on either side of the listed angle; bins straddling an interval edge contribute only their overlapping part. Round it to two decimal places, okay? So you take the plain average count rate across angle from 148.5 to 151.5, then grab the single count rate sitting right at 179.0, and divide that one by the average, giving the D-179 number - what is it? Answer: 0.99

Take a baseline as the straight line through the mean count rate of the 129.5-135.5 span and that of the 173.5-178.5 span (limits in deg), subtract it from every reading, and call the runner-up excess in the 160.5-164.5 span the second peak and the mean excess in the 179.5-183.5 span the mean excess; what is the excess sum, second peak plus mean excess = 4.1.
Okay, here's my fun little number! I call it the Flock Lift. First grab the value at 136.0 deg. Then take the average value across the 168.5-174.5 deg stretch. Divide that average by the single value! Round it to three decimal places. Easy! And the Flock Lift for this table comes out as 0.839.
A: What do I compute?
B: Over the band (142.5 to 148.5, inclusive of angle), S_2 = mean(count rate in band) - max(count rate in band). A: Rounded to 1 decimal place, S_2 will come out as -0.8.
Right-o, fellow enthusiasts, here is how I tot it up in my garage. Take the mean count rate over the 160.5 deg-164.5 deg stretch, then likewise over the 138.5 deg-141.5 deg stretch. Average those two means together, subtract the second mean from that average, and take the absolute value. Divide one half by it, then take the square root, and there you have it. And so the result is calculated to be 0.82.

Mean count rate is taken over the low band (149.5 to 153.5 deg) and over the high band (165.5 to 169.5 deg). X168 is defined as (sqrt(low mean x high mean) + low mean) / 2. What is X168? 23.8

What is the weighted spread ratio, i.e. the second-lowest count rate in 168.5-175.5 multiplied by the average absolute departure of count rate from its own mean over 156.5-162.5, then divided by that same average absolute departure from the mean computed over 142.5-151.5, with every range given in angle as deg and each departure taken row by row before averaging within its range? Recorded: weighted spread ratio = 38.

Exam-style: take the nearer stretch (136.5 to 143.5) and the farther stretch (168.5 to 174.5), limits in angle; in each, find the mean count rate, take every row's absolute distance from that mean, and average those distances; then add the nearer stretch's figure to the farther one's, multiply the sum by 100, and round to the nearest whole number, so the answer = 112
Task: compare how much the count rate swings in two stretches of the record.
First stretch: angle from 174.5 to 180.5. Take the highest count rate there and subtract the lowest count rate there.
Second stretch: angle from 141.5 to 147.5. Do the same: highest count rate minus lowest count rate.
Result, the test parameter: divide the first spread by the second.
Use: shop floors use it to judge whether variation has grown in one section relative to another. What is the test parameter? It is 1.2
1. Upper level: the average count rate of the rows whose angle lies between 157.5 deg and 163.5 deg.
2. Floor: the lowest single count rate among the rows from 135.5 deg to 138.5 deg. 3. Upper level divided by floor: 1.07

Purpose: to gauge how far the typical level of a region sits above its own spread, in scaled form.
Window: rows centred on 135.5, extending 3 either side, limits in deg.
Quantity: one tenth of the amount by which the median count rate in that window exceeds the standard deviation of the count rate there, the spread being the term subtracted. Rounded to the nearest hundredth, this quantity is 2.43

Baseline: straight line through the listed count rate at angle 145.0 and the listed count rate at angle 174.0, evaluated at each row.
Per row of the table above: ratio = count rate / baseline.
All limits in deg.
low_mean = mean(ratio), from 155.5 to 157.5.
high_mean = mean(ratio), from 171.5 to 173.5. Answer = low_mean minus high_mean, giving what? -0.056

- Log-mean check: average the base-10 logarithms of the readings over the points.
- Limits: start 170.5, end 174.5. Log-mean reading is 1.33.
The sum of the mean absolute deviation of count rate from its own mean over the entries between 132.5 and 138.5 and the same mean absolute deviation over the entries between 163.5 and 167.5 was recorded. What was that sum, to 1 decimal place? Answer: 1.7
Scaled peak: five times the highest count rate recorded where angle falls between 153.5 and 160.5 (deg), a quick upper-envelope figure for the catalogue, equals 140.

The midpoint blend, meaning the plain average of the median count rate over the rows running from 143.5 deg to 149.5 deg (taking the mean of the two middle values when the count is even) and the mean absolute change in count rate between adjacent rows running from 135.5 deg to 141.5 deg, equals 12.9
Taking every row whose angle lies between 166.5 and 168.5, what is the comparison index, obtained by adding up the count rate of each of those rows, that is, 47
